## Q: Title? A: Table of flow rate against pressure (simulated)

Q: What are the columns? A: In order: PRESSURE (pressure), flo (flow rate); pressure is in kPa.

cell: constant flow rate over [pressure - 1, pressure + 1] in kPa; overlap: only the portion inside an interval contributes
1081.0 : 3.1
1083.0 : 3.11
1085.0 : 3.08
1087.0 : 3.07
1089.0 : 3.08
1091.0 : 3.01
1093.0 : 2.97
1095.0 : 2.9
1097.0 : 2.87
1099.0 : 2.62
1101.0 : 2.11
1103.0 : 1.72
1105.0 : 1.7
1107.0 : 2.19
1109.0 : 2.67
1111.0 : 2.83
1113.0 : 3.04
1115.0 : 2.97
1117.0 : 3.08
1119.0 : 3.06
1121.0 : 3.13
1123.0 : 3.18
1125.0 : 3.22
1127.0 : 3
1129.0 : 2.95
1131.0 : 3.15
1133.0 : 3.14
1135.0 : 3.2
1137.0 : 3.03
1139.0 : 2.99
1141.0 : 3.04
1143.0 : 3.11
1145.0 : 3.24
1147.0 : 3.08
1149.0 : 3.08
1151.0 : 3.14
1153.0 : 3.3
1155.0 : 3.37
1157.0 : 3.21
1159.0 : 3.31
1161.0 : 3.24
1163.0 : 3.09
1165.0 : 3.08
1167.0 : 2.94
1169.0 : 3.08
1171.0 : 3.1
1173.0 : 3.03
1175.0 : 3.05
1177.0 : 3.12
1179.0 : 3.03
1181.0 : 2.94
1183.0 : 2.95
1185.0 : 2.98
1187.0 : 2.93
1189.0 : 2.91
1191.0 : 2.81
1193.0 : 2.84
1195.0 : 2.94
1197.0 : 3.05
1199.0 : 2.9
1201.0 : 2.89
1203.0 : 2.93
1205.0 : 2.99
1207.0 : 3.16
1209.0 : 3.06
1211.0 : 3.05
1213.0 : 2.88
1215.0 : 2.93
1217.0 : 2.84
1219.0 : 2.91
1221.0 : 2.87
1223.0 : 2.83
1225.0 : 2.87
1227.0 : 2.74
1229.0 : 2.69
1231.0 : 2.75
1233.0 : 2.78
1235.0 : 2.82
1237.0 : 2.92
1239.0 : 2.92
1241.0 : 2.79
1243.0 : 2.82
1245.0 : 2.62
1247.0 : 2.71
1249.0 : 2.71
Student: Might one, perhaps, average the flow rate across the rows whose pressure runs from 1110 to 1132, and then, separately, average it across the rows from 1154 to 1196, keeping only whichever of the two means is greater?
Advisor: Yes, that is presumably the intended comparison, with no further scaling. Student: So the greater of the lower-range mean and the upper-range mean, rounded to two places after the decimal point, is 3.06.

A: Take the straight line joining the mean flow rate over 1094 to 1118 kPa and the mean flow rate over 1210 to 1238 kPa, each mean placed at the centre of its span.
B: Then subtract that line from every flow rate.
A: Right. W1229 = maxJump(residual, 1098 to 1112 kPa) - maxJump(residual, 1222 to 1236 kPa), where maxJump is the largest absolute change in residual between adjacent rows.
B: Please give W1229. 0.380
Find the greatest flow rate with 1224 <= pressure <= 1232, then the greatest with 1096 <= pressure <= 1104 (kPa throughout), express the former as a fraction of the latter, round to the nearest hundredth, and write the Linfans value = 1.00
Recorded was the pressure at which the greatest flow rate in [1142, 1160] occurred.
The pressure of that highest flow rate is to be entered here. 1155.0 kPa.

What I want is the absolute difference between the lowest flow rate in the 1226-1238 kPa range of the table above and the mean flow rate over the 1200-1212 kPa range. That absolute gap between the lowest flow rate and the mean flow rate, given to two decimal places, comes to 0.32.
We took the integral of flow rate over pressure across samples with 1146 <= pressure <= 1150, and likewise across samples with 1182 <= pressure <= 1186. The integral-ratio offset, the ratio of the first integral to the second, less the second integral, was -10.8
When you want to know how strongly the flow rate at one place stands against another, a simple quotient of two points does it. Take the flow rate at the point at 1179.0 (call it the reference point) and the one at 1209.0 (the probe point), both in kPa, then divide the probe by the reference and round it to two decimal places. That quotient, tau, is 1.01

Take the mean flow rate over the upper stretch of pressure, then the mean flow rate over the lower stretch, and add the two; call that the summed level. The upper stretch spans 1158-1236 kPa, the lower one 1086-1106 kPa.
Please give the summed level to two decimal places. 5.56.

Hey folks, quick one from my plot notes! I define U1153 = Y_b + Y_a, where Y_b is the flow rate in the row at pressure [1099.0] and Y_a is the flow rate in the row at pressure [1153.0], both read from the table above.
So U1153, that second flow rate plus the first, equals 5.92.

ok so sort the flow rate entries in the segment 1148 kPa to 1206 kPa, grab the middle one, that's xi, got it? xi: 3.03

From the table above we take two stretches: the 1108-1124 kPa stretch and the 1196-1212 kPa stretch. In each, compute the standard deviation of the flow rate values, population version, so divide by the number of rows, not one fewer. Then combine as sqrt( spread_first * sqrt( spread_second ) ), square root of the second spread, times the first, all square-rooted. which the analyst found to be 0.22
